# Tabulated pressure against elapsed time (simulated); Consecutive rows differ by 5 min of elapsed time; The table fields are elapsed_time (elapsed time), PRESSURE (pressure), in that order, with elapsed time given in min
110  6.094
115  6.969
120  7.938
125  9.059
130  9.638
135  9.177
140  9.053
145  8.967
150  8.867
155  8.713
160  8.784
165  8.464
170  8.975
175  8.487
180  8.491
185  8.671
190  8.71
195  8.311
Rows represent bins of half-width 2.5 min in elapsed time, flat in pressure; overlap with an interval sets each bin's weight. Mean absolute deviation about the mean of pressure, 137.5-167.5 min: 0.154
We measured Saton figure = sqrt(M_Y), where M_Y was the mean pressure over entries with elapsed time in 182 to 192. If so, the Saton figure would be 2.95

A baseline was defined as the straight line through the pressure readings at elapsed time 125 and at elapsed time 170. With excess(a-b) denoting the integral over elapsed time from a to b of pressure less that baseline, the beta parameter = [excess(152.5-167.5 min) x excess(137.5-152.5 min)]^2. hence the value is 21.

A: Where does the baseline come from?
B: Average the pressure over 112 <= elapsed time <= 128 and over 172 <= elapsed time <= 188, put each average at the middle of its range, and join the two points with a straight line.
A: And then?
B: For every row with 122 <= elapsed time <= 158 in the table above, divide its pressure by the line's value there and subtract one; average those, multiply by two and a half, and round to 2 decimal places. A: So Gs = 0.27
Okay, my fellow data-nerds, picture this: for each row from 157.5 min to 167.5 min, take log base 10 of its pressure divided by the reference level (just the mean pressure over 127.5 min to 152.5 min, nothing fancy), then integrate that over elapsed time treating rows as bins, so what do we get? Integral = -0.25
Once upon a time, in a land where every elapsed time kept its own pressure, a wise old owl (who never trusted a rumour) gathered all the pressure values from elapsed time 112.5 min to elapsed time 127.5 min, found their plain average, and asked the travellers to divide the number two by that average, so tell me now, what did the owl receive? 0.250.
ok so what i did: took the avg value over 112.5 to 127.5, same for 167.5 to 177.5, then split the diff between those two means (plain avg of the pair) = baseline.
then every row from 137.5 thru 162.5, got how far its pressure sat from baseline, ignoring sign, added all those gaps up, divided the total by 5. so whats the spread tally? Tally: 0.52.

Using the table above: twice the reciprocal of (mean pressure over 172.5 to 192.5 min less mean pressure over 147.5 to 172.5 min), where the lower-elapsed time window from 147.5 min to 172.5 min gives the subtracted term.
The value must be -12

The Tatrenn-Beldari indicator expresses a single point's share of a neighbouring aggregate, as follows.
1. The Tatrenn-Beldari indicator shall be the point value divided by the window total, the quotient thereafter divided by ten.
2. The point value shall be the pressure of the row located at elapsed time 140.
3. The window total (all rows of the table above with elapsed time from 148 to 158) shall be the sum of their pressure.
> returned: 0.051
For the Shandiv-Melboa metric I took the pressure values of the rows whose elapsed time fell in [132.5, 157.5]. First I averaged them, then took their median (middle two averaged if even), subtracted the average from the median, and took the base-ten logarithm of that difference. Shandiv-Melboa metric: -1.9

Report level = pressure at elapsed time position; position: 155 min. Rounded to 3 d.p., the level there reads 8.713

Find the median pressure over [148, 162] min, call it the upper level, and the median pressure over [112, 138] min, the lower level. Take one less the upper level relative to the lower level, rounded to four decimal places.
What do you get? 0.0304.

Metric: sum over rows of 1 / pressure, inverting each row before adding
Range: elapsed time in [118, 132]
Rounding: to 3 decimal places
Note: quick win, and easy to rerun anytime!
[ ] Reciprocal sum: 0.340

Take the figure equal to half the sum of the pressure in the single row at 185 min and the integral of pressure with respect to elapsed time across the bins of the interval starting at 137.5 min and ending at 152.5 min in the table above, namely 71.6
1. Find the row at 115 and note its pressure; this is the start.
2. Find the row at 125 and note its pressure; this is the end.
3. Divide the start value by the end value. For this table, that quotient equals 0.77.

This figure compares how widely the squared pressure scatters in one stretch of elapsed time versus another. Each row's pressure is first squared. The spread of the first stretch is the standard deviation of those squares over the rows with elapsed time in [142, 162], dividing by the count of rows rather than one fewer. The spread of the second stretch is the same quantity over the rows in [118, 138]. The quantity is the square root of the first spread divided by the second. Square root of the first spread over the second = 0.4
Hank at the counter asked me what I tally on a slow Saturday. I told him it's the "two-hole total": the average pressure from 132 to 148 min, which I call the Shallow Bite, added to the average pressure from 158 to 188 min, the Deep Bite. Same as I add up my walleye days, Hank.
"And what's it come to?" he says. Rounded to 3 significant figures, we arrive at 17.7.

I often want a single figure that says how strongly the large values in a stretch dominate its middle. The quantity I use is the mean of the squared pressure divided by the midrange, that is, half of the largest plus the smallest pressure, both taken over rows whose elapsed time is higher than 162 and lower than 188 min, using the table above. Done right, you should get 8.5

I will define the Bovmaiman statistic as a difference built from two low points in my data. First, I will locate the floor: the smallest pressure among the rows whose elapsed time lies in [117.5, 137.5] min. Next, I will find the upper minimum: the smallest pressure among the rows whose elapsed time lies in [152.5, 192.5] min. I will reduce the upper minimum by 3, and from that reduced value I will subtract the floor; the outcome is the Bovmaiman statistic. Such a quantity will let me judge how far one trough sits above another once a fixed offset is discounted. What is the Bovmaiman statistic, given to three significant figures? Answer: -2.47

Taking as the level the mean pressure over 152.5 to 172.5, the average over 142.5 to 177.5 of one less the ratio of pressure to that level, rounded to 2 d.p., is 0.00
